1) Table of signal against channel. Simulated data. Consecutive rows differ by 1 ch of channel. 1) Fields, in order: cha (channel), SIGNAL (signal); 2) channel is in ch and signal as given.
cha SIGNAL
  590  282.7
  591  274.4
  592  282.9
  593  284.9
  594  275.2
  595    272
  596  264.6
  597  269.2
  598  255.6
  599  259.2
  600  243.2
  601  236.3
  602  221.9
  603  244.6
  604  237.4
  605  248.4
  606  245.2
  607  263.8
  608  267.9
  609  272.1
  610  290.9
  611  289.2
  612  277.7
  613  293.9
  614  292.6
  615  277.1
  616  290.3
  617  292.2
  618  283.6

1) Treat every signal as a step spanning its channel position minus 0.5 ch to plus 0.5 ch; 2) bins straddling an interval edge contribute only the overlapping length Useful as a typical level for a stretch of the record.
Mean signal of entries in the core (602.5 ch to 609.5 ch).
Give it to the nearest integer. 254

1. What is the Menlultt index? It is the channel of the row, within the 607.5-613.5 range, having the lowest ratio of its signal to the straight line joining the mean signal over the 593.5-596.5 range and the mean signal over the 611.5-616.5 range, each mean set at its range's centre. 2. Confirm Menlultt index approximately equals 608 ch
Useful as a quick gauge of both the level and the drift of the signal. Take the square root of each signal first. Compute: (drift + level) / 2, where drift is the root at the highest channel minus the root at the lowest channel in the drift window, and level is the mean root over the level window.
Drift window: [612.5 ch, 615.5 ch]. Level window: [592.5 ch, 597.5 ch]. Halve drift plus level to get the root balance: 8.0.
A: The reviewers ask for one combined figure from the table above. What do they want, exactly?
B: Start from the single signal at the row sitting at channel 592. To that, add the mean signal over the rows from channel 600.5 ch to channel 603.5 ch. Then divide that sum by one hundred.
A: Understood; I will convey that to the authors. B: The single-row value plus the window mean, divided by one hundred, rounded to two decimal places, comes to 5.17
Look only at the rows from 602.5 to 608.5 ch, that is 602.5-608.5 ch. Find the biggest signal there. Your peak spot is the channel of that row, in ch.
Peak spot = 608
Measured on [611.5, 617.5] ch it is 613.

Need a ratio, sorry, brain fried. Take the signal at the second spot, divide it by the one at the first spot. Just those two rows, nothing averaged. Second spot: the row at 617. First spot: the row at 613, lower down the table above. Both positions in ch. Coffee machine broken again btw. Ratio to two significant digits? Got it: 0.99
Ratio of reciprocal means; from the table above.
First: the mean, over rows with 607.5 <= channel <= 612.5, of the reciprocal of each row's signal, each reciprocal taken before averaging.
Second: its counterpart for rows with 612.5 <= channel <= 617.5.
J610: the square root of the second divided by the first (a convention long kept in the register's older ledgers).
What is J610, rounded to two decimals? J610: 0.98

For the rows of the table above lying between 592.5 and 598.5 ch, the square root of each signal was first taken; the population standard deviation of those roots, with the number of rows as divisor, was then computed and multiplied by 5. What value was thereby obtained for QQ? 1.4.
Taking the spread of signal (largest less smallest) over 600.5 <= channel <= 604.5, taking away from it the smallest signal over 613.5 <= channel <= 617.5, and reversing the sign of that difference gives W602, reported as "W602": 254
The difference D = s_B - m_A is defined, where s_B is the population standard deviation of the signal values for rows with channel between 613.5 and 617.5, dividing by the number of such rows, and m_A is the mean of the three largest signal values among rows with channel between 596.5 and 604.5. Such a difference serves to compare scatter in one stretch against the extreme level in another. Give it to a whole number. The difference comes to -255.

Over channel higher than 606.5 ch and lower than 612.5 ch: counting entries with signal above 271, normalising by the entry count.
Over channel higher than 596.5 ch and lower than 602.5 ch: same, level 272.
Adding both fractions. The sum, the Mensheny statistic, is 0.67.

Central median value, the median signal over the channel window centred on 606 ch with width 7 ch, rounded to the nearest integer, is 248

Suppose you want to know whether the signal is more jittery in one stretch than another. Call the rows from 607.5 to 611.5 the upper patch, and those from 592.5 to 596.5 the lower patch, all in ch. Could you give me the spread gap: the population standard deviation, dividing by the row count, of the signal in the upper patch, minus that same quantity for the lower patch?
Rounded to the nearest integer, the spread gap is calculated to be 3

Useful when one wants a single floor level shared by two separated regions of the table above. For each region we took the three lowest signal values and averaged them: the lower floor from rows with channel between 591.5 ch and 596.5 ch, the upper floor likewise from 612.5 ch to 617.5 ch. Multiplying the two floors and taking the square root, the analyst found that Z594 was 278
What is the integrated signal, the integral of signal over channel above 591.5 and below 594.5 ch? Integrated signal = 843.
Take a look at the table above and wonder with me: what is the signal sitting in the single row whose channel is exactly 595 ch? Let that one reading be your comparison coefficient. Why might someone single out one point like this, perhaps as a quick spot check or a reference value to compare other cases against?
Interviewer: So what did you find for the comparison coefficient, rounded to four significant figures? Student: 272.0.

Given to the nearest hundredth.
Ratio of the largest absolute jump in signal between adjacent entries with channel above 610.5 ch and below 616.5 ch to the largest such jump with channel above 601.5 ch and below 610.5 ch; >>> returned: 0.71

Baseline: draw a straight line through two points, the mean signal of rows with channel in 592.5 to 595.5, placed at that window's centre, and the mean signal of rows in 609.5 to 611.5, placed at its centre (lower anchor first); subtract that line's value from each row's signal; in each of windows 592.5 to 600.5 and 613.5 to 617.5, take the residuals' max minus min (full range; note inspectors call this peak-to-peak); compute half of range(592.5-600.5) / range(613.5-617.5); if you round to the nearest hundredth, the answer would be 1.45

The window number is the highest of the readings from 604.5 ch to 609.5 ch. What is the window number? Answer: 272.1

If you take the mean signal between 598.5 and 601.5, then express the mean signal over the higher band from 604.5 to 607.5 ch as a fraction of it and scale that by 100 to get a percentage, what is 103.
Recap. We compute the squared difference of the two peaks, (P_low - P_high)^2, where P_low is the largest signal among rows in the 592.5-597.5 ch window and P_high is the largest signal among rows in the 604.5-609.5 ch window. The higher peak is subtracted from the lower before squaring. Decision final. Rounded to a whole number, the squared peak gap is 164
